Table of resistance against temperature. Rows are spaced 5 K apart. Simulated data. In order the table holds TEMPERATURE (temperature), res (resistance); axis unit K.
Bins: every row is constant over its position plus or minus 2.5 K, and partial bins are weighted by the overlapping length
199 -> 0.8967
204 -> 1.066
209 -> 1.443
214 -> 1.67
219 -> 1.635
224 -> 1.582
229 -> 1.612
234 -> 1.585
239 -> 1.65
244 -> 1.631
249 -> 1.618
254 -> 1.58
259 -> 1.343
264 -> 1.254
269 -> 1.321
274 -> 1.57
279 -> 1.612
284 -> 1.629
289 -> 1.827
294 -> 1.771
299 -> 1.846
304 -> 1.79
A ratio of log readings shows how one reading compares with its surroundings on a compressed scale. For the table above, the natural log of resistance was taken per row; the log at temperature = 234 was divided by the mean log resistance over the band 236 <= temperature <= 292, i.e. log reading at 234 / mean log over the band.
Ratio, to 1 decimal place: 1.1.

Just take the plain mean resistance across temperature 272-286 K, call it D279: 1.60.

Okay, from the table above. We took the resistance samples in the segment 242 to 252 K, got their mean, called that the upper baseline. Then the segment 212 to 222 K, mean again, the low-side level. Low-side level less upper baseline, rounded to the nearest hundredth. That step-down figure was 0.03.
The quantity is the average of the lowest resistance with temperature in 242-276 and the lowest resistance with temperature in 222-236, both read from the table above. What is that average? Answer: 1.4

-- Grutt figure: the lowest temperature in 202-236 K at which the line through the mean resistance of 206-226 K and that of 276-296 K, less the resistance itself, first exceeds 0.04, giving 204 K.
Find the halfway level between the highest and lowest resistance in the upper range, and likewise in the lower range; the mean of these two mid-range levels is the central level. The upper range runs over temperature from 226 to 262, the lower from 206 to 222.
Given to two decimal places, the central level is 1.53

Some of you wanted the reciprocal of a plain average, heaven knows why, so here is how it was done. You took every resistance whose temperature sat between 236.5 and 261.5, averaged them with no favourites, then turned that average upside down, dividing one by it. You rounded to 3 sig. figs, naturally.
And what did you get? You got 0.639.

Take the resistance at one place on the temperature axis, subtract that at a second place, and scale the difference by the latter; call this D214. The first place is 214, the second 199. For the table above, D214 0.9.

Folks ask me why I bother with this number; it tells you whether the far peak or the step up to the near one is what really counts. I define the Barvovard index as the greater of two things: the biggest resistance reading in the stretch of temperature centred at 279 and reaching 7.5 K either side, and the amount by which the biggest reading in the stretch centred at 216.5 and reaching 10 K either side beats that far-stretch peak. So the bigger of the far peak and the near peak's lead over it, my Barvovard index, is 1.63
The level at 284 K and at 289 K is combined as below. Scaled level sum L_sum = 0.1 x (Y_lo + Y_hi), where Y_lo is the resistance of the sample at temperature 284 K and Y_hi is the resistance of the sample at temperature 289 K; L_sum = 0.346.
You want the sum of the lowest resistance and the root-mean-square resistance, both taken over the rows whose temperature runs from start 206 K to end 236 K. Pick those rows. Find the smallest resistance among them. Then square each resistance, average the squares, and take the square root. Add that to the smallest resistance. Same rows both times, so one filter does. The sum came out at 3.0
